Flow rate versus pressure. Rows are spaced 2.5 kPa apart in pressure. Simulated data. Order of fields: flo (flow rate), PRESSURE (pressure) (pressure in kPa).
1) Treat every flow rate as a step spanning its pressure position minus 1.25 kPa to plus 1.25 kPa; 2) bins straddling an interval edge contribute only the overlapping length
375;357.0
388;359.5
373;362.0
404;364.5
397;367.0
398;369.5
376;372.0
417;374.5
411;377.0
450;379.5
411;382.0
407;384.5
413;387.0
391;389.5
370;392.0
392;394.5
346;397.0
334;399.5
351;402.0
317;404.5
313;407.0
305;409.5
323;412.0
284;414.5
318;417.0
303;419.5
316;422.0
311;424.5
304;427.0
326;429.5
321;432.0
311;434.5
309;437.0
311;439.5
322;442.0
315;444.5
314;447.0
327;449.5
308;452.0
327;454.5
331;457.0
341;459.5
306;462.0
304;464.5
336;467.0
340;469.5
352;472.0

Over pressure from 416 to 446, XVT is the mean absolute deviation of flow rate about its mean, 6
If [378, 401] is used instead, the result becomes 27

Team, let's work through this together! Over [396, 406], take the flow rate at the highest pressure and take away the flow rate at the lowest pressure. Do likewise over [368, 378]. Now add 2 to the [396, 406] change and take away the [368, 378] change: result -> -40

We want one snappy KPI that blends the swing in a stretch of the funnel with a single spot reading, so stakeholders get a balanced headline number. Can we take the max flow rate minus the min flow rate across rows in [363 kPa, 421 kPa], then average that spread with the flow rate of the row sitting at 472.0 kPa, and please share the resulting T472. 259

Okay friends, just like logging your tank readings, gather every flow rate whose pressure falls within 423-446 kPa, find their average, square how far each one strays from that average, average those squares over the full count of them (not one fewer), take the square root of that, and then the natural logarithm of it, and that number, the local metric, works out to 1.91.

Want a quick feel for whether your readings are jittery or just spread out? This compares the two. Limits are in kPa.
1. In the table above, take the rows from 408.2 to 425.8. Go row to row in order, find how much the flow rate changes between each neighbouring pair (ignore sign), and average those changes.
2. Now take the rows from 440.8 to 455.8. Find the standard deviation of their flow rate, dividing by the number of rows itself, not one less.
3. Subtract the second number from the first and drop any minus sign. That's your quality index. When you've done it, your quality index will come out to 14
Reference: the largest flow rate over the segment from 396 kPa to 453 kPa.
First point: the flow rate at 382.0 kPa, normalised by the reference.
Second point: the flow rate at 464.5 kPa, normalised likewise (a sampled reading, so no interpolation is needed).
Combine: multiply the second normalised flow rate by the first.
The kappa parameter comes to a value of 1.01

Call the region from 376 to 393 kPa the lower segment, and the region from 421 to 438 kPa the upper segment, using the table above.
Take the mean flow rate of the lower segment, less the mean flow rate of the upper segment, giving 94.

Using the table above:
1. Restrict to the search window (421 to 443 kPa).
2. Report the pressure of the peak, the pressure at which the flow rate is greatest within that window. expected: 429.5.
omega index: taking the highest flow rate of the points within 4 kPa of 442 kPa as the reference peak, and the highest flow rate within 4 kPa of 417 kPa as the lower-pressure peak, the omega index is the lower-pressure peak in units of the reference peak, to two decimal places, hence 0.99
